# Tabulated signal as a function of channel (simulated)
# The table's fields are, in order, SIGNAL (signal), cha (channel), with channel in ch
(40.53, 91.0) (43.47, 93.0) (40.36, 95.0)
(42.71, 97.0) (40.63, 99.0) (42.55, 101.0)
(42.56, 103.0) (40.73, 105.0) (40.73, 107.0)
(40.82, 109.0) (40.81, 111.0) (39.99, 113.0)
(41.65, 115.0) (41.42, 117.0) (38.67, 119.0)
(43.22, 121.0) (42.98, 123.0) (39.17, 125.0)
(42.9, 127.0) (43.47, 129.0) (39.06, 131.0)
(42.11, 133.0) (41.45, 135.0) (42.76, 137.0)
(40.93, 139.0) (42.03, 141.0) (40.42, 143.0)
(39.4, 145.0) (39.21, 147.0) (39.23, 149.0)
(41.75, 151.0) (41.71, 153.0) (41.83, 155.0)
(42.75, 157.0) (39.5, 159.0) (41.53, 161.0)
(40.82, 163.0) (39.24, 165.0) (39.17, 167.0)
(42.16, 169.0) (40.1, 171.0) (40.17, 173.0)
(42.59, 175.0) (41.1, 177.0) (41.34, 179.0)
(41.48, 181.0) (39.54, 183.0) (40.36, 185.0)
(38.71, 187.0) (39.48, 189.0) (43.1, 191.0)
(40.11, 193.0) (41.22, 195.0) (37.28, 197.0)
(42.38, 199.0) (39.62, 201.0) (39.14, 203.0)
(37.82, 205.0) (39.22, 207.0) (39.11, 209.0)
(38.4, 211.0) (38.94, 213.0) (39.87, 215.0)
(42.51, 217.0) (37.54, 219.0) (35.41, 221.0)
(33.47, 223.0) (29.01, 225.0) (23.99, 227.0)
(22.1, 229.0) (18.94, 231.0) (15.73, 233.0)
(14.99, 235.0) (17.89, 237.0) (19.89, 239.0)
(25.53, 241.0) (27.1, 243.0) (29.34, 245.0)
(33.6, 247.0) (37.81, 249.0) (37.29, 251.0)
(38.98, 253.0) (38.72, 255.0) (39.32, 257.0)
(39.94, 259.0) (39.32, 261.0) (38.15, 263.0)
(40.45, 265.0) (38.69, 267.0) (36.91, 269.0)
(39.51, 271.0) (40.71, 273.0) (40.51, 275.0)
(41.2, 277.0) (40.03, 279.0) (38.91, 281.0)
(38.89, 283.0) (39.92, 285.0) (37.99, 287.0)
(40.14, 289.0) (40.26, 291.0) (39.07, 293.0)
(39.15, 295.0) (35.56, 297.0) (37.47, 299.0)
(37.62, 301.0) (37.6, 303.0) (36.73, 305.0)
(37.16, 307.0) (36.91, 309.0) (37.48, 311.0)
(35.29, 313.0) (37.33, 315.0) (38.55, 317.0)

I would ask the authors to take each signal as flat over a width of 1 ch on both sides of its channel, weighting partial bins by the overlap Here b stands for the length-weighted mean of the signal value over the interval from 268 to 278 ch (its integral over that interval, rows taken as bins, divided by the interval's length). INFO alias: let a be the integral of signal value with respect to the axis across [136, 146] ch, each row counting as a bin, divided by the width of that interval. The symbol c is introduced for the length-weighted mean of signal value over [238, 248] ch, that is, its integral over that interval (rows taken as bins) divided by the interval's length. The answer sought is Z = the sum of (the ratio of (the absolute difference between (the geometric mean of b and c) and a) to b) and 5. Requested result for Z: 5.21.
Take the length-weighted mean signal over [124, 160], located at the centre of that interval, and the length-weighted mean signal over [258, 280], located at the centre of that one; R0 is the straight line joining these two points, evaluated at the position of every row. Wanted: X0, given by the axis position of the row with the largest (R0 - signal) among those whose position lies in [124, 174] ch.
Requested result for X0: 131.0 ch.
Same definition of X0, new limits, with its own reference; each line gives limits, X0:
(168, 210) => 197.0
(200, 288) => 235.0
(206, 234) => 233.0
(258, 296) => 269.0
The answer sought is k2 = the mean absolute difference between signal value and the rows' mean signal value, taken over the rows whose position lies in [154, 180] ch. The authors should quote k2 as 1.0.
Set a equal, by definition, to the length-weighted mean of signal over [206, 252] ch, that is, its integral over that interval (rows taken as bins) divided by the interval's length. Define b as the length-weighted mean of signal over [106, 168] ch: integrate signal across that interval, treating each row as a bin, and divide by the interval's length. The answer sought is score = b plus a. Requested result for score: 71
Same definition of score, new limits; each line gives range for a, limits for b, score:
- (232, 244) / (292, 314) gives 57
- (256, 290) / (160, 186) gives 80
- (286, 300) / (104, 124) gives 80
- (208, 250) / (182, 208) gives 69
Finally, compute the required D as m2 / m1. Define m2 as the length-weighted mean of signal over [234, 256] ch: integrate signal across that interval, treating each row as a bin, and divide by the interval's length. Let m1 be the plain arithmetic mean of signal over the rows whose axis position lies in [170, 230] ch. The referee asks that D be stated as 0.76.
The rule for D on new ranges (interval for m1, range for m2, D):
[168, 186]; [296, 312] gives 0.90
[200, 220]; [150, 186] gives 1.04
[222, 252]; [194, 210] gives 1.53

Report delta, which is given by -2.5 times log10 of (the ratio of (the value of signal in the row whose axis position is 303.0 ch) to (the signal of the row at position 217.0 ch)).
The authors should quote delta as 0.13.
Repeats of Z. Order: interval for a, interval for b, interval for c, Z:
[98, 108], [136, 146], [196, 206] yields 5.03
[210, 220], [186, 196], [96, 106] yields 5.04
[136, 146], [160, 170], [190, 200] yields 5.01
